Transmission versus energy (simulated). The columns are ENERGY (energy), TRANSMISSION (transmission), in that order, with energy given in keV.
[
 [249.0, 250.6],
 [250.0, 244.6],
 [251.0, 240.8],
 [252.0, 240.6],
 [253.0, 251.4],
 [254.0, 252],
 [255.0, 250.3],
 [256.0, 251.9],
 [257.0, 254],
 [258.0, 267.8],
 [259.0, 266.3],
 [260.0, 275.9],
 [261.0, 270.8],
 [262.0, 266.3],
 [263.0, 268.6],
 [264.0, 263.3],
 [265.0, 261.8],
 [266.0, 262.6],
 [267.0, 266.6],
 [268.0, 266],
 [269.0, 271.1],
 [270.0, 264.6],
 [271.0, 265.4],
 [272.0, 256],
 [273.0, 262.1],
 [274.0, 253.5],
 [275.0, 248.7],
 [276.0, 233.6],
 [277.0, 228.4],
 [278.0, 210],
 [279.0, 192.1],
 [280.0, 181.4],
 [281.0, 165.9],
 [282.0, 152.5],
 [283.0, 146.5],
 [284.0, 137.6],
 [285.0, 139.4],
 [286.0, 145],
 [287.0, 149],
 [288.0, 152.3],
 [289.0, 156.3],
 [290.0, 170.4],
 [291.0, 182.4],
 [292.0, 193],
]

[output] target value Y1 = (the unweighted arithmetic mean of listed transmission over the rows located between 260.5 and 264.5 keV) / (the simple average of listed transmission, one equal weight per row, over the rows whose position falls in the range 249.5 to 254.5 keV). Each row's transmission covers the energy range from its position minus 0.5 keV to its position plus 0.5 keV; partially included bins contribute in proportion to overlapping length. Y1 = 1.09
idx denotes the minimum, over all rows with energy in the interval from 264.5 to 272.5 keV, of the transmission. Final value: 256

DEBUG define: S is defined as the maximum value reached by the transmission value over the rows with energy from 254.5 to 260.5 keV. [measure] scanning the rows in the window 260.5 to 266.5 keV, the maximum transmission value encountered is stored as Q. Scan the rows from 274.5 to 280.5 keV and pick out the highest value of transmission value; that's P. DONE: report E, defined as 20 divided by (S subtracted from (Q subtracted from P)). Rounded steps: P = 248.7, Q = 270.8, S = 275.9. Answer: -0.067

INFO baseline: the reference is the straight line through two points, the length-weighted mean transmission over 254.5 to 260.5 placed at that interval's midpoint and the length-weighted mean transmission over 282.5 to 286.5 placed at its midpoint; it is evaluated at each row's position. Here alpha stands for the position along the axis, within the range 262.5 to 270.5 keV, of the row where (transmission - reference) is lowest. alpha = 264.0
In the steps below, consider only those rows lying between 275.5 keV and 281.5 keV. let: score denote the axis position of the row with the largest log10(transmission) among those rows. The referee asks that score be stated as 276.0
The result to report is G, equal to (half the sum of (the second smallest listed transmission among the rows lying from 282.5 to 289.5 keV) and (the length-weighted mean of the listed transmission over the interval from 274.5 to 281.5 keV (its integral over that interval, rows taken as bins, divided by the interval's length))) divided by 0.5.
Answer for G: 348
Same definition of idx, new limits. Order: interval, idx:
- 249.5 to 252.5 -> 240.6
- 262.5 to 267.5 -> 261.8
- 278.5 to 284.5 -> 137.6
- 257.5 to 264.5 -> 263.3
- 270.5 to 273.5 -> 256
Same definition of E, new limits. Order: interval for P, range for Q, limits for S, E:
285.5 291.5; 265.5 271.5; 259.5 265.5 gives -0.055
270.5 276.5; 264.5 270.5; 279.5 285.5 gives -0.107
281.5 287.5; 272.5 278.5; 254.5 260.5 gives -0.052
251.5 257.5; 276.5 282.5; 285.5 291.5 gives -0.128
